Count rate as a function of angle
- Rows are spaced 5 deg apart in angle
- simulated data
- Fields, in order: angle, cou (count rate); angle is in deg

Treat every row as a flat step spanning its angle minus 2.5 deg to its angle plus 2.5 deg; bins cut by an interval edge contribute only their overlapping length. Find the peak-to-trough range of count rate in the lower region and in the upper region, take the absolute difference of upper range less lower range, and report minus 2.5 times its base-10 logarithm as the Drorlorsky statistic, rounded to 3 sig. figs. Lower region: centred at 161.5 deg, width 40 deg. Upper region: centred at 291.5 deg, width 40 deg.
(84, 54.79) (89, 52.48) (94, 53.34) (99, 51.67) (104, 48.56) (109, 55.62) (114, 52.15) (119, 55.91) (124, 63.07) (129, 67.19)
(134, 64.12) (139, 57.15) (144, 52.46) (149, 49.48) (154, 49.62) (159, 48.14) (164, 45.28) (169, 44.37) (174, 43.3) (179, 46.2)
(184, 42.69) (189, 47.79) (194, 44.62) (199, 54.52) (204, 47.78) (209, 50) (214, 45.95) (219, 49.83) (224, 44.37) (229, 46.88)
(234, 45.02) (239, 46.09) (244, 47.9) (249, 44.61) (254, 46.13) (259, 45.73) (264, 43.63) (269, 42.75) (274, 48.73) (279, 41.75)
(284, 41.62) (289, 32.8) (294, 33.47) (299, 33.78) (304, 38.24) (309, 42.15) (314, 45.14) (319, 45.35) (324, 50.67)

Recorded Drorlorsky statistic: -2.08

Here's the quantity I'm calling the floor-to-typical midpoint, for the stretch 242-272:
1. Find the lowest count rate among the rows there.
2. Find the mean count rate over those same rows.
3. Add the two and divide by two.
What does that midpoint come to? 43.9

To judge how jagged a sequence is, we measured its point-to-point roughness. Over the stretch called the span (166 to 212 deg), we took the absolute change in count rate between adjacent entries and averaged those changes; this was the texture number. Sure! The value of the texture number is 4.3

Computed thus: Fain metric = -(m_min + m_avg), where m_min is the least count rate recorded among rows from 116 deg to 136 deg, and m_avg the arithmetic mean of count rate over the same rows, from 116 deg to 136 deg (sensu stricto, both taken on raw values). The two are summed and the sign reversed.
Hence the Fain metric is -118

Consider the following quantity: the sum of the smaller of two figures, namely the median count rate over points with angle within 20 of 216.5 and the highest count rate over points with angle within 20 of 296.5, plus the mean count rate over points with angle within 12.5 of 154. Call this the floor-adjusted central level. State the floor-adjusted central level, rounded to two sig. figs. 94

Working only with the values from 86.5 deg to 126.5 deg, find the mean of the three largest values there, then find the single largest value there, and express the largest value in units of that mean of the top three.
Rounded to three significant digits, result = 1.08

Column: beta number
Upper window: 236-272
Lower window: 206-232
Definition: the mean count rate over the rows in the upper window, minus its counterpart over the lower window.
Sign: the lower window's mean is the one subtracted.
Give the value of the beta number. -2.1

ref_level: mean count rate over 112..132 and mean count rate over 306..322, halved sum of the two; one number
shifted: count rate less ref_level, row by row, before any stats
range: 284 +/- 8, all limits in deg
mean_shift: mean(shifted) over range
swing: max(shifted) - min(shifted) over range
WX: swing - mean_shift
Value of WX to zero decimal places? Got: 22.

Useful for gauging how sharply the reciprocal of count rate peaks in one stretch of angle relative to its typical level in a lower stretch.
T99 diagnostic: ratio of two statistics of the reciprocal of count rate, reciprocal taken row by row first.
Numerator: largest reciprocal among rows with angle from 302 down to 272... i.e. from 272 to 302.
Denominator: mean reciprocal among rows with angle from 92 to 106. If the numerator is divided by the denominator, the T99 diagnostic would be 1.6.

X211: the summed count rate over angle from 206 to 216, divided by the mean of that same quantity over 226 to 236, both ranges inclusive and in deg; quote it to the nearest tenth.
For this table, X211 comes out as 2.1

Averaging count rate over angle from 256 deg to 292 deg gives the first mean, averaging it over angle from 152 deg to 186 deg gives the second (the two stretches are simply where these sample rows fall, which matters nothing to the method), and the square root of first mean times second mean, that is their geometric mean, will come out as 44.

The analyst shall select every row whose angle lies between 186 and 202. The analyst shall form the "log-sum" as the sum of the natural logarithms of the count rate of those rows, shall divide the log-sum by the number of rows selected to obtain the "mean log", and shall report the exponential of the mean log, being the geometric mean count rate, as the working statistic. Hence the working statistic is 49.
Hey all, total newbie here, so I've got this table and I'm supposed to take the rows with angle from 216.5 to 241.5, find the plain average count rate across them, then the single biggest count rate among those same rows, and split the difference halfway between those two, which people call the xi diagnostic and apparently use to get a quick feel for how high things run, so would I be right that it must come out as 48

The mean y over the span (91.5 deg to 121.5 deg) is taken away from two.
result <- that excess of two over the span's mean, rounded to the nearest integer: -51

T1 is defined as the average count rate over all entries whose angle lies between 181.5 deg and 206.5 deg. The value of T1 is 47.5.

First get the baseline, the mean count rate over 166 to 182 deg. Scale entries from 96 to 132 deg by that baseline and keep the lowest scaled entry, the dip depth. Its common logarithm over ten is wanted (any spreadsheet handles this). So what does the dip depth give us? 0.0037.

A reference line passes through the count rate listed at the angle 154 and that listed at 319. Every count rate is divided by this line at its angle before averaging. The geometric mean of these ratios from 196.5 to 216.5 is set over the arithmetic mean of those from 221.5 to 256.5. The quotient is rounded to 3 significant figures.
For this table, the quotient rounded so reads 1.06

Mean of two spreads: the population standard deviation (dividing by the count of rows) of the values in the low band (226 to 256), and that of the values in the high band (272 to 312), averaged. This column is 3.1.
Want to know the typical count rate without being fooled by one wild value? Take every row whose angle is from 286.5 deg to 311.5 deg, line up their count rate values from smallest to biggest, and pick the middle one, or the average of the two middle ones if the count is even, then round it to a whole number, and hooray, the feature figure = 34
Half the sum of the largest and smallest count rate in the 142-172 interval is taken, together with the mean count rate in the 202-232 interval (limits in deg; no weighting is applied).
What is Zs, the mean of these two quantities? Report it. 48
